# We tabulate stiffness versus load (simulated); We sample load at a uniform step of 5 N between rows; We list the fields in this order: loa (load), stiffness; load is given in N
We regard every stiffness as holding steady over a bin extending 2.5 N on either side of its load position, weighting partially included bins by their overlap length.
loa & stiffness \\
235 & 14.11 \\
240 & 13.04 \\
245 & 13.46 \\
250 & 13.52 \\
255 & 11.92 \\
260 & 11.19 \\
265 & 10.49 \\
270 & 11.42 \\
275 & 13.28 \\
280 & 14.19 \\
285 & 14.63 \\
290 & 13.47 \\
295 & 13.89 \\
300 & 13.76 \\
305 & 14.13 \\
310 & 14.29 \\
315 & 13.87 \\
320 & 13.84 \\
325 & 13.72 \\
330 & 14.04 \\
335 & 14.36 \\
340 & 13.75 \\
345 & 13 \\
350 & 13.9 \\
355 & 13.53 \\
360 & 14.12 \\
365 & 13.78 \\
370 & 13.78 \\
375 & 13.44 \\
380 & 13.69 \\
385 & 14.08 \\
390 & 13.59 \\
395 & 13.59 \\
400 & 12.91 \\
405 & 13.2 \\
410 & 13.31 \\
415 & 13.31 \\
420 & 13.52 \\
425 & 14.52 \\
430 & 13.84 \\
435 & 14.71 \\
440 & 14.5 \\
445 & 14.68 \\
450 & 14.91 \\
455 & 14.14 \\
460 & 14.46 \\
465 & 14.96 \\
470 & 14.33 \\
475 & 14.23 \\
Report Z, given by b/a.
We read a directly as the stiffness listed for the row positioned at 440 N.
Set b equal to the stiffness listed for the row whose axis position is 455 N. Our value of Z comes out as 0.98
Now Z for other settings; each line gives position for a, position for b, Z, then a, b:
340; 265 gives 0.76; 13.75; 10.49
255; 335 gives 1.20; 11.92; 14.36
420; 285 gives 1.08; 13.52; 14.63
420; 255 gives 0.88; 13.52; 11.92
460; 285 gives 1.01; 14.46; 14.63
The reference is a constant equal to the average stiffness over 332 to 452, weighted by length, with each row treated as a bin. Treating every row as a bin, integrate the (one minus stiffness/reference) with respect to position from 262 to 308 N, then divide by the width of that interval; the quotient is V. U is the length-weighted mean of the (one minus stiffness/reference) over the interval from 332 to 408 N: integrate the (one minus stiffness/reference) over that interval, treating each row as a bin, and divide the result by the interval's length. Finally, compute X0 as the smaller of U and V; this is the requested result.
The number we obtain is 0.013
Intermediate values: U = 0.013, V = 0.043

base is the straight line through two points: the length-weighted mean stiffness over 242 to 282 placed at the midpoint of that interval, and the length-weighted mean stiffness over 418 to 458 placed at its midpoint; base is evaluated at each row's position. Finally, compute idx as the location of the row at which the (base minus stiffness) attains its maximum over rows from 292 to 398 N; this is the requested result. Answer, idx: 345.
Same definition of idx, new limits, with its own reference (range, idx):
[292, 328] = 325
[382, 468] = 400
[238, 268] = 265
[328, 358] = 345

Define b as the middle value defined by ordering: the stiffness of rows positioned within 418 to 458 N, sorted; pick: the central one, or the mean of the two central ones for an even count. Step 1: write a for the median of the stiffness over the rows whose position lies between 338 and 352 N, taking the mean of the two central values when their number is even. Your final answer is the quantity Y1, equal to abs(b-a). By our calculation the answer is 0.8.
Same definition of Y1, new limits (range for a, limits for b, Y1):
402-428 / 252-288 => 1.4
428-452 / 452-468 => 0.2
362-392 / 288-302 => 0.0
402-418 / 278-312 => 0.8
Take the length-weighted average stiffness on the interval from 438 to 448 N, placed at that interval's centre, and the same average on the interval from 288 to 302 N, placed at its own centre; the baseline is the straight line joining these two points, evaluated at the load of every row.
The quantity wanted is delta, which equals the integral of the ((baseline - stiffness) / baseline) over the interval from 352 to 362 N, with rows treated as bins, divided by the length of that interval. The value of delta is 0.020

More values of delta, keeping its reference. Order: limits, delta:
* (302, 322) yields -0.016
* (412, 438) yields 0.036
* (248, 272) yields 0.135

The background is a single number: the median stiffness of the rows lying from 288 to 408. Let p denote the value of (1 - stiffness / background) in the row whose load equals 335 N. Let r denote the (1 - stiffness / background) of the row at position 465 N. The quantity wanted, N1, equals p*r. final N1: 0.0037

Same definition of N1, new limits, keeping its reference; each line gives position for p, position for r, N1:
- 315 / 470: 0.0003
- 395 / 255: 0.0018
